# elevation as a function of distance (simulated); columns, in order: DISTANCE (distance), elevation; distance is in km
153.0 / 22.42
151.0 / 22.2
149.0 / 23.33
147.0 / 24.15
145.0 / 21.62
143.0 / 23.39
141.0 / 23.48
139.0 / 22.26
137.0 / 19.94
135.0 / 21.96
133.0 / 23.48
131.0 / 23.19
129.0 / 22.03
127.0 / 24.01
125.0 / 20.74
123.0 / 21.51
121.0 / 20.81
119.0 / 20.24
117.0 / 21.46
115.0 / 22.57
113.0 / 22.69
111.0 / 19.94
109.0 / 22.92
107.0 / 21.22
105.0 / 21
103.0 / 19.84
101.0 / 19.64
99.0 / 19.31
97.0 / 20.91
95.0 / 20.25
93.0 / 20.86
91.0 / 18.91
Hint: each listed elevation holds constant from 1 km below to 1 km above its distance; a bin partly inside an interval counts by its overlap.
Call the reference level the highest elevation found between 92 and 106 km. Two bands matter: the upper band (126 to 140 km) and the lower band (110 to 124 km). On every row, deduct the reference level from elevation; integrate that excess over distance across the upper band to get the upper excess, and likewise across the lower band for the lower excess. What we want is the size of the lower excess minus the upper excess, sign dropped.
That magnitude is 15.3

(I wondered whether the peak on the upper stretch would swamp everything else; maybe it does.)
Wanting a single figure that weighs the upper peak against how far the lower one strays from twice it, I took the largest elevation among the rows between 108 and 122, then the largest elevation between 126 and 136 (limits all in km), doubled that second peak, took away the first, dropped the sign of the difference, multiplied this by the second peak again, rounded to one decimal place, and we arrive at 602.7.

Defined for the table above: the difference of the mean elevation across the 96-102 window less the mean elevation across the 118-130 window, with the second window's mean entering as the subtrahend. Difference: -1.6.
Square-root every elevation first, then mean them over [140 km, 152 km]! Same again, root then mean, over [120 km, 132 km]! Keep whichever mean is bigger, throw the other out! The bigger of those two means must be 4.80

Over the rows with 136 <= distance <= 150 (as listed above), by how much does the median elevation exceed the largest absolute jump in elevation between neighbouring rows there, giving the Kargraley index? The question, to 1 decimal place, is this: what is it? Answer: 20.8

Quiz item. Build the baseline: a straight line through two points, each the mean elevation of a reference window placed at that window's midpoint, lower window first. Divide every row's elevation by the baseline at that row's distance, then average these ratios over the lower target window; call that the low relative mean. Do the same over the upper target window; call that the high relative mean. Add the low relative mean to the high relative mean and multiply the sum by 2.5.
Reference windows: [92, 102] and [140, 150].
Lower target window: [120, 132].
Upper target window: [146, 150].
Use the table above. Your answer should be 5.04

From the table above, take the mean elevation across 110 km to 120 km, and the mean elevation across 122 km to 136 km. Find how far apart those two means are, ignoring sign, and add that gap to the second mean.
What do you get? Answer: 23.5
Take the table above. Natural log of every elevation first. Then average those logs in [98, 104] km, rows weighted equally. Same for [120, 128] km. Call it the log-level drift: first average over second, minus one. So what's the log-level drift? -0.034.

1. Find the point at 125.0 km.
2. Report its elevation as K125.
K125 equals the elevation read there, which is 20.74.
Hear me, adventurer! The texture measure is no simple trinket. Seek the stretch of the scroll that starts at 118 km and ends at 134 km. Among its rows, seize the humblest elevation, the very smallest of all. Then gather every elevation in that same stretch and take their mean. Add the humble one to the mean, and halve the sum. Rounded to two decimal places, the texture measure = 21.12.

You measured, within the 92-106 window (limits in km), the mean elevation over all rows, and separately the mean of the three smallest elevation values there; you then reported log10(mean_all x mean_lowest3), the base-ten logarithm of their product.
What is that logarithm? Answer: 2.60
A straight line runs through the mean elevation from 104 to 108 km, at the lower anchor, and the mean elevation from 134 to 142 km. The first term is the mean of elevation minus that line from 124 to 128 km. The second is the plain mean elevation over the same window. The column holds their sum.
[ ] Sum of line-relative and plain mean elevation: 23.1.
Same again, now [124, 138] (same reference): 22.7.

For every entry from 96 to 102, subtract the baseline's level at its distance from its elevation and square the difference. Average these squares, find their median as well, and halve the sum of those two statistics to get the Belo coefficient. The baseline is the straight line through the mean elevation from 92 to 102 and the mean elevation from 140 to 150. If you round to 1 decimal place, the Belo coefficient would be 0.7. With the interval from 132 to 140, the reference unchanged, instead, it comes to 1.5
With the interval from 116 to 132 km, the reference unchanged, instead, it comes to 0.9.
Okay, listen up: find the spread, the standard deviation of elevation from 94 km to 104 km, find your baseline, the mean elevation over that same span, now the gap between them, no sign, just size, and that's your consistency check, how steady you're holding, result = 19.4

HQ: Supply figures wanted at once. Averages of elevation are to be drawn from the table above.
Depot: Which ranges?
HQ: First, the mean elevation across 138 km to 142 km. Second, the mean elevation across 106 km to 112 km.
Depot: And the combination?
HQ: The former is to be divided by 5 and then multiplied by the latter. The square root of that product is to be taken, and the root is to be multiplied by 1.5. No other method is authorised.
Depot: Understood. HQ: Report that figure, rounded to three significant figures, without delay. 14.8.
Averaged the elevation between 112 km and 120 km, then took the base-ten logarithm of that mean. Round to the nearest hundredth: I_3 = 1.34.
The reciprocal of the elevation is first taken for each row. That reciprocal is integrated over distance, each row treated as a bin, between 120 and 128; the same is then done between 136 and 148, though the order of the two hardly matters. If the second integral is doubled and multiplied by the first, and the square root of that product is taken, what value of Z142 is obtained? 0.63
